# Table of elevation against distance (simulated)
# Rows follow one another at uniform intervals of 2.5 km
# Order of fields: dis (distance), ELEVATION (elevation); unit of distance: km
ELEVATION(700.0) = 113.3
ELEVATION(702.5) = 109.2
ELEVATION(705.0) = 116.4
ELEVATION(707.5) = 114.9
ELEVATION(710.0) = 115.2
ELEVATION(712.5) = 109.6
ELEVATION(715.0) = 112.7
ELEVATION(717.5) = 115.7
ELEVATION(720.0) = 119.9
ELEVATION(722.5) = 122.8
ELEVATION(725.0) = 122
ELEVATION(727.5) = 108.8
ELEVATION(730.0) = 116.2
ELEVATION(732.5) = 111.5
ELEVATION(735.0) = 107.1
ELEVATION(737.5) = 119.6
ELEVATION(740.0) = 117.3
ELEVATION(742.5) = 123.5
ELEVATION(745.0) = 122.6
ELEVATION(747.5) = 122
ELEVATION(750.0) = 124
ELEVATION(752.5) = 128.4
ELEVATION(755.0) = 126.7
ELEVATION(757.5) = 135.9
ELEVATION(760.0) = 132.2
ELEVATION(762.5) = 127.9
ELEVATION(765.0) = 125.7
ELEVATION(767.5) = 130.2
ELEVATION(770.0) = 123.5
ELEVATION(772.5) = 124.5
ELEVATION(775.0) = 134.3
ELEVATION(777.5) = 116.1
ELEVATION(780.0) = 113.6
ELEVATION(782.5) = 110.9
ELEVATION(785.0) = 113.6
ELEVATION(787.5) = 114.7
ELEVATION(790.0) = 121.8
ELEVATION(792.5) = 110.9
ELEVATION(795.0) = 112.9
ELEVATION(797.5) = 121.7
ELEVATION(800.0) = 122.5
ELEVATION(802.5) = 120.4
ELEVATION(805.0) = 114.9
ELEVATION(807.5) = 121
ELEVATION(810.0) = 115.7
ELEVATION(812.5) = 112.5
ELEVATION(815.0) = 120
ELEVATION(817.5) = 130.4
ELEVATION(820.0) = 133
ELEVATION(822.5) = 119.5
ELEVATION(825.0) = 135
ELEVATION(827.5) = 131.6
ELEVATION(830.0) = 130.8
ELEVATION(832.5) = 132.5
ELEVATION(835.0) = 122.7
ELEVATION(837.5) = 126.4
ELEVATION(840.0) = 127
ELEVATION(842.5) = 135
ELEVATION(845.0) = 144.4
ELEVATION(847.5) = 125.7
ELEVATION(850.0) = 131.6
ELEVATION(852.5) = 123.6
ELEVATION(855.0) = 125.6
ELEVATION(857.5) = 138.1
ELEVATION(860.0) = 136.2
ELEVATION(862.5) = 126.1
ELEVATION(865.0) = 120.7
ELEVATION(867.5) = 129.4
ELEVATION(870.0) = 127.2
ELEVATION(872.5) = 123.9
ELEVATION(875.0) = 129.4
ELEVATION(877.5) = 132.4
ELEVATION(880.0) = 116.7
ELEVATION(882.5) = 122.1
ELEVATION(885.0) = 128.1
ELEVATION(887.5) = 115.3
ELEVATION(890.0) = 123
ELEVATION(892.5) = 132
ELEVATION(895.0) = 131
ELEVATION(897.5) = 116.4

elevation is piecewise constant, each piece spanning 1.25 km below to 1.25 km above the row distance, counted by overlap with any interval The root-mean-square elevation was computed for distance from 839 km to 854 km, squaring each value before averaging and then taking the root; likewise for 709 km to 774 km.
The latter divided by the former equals 0.92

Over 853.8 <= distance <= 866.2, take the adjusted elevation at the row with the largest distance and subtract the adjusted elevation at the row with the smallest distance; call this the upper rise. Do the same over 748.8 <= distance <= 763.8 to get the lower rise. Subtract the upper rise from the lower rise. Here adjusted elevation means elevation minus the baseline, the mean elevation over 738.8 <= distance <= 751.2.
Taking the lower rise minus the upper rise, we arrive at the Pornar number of 9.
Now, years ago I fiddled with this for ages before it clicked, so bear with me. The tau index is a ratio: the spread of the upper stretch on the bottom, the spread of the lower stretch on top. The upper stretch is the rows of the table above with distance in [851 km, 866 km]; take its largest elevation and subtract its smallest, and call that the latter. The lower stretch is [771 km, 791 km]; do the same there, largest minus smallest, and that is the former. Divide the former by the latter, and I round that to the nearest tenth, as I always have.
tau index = 1.3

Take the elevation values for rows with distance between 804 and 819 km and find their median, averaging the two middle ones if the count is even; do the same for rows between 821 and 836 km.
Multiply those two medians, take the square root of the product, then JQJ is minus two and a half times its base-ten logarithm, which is -5.24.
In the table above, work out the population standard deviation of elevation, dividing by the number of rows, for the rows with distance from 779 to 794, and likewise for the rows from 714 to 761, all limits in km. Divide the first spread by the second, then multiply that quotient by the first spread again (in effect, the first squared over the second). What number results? 1.8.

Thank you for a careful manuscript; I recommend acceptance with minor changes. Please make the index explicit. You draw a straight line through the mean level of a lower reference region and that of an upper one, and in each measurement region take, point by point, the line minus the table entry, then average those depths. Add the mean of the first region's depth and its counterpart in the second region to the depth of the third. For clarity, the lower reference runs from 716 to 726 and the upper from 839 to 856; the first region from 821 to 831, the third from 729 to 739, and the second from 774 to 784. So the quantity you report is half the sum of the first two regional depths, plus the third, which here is 10.3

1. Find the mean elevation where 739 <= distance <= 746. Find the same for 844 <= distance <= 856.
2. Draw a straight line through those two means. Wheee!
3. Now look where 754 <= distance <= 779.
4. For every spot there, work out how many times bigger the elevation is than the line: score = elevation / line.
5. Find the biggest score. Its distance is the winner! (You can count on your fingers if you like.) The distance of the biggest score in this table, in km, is 757.5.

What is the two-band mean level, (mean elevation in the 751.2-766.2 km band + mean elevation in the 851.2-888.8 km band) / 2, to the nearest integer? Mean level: 128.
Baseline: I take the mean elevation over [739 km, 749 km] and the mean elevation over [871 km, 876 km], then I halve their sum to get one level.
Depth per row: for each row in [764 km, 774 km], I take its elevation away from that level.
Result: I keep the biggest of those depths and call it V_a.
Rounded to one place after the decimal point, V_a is 0.5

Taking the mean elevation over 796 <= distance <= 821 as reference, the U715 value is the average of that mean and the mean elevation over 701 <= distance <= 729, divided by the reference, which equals 0.98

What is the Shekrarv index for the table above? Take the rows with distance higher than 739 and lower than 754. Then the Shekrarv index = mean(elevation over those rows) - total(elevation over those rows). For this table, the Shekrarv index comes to -615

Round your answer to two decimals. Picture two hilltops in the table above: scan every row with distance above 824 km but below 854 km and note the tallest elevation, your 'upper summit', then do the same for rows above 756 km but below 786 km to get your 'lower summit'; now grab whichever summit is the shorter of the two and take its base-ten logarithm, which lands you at 2.13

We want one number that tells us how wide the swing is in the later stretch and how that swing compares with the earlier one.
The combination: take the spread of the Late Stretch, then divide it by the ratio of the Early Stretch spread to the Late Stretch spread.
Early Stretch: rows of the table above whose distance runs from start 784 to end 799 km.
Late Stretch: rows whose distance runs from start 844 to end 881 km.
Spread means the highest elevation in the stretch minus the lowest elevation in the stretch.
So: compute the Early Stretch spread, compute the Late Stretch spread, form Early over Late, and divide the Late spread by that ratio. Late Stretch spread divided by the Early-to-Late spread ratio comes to 70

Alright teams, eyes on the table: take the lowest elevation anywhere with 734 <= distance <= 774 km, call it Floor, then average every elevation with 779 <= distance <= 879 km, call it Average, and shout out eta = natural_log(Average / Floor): 0.152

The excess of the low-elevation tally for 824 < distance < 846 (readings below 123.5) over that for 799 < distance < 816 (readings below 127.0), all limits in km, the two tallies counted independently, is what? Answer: -6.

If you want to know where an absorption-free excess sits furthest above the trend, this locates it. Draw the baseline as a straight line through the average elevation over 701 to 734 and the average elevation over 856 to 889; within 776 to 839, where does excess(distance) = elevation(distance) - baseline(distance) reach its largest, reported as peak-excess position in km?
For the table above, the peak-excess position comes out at 825.0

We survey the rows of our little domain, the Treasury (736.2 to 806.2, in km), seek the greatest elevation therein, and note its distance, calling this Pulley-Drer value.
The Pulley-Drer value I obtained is 757.5 km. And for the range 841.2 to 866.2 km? 845.0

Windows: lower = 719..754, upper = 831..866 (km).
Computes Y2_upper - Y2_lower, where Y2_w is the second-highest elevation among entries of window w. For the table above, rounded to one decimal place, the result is 14.1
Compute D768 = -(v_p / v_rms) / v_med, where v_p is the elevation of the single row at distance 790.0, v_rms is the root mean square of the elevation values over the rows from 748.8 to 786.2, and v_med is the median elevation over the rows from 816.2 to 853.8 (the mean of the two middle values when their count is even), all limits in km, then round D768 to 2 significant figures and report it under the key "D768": -0.0075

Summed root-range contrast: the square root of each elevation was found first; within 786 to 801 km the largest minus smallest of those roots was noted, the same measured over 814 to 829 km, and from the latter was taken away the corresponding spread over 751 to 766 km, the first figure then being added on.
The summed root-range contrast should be 0.78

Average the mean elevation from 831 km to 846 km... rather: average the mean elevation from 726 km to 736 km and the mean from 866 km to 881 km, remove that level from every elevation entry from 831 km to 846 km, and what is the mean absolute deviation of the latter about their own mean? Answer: 6.0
